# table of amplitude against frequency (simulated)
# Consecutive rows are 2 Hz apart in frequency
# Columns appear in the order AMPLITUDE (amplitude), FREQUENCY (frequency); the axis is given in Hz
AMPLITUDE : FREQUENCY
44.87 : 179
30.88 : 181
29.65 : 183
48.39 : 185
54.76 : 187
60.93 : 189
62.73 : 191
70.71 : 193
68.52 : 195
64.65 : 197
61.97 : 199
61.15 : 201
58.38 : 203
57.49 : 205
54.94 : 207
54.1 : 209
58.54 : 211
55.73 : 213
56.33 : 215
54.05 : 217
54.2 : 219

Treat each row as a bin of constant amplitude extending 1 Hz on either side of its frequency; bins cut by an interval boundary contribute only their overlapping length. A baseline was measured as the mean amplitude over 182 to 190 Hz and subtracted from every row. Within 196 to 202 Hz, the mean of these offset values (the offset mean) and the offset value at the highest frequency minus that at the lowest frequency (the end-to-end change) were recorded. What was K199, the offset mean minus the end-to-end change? 18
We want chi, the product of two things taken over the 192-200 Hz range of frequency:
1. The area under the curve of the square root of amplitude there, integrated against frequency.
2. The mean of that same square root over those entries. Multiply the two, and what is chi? 531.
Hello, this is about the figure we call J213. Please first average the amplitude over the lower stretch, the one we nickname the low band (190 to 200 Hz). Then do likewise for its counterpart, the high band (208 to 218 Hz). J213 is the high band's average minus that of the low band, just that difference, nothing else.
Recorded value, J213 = -10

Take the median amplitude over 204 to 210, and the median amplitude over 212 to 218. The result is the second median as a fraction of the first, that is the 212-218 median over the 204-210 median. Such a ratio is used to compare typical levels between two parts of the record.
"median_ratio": 1.01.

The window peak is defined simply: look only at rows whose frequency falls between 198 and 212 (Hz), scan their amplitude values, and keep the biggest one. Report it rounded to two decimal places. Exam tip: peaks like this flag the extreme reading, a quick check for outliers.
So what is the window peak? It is 61.97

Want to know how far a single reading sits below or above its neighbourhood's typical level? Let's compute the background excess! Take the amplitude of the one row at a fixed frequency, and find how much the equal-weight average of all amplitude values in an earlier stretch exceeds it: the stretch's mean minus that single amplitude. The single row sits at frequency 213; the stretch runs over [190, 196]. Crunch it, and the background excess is 12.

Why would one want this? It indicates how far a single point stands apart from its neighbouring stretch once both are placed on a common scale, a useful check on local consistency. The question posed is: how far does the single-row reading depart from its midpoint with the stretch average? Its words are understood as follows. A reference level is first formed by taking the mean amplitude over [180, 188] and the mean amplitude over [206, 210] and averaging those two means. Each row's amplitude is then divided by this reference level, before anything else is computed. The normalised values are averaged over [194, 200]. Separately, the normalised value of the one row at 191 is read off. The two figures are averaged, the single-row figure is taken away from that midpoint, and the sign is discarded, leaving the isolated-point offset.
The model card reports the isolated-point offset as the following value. 0.024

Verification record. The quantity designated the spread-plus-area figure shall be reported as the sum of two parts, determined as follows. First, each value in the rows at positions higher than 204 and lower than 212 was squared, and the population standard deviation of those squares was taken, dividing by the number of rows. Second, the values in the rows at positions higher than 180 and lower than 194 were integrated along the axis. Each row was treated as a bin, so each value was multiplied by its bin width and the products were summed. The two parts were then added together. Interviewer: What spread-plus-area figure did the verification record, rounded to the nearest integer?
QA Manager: 920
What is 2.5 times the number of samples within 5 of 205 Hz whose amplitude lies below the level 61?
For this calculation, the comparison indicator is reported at 10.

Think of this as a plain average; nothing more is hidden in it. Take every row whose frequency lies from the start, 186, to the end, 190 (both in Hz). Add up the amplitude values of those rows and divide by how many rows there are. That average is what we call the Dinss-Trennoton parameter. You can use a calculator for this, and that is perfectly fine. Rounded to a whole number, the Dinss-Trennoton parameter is 58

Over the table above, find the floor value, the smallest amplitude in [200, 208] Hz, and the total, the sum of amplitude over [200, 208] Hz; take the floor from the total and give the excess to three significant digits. 177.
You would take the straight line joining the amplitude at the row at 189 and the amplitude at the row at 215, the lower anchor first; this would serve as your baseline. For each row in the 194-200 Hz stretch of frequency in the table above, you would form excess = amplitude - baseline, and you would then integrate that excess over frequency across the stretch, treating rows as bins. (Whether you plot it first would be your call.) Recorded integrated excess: 33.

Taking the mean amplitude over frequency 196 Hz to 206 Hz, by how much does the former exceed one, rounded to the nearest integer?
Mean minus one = 60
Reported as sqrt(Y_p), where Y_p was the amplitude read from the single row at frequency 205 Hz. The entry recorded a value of 7.58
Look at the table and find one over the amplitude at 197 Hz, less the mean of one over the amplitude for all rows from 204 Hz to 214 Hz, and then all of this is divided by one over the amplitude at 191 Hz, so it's -0.15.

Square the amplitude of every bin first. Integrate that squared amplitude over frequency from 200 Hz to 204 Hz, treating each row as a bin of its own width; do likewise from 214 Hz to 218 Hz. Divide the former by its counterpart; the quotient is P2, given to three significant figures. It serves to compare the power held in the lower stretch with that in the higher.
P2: 1.17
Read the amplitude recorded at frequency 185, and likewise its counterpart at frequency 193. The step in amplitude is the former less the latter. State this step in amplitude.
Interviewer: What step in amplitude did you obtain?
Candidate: -22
